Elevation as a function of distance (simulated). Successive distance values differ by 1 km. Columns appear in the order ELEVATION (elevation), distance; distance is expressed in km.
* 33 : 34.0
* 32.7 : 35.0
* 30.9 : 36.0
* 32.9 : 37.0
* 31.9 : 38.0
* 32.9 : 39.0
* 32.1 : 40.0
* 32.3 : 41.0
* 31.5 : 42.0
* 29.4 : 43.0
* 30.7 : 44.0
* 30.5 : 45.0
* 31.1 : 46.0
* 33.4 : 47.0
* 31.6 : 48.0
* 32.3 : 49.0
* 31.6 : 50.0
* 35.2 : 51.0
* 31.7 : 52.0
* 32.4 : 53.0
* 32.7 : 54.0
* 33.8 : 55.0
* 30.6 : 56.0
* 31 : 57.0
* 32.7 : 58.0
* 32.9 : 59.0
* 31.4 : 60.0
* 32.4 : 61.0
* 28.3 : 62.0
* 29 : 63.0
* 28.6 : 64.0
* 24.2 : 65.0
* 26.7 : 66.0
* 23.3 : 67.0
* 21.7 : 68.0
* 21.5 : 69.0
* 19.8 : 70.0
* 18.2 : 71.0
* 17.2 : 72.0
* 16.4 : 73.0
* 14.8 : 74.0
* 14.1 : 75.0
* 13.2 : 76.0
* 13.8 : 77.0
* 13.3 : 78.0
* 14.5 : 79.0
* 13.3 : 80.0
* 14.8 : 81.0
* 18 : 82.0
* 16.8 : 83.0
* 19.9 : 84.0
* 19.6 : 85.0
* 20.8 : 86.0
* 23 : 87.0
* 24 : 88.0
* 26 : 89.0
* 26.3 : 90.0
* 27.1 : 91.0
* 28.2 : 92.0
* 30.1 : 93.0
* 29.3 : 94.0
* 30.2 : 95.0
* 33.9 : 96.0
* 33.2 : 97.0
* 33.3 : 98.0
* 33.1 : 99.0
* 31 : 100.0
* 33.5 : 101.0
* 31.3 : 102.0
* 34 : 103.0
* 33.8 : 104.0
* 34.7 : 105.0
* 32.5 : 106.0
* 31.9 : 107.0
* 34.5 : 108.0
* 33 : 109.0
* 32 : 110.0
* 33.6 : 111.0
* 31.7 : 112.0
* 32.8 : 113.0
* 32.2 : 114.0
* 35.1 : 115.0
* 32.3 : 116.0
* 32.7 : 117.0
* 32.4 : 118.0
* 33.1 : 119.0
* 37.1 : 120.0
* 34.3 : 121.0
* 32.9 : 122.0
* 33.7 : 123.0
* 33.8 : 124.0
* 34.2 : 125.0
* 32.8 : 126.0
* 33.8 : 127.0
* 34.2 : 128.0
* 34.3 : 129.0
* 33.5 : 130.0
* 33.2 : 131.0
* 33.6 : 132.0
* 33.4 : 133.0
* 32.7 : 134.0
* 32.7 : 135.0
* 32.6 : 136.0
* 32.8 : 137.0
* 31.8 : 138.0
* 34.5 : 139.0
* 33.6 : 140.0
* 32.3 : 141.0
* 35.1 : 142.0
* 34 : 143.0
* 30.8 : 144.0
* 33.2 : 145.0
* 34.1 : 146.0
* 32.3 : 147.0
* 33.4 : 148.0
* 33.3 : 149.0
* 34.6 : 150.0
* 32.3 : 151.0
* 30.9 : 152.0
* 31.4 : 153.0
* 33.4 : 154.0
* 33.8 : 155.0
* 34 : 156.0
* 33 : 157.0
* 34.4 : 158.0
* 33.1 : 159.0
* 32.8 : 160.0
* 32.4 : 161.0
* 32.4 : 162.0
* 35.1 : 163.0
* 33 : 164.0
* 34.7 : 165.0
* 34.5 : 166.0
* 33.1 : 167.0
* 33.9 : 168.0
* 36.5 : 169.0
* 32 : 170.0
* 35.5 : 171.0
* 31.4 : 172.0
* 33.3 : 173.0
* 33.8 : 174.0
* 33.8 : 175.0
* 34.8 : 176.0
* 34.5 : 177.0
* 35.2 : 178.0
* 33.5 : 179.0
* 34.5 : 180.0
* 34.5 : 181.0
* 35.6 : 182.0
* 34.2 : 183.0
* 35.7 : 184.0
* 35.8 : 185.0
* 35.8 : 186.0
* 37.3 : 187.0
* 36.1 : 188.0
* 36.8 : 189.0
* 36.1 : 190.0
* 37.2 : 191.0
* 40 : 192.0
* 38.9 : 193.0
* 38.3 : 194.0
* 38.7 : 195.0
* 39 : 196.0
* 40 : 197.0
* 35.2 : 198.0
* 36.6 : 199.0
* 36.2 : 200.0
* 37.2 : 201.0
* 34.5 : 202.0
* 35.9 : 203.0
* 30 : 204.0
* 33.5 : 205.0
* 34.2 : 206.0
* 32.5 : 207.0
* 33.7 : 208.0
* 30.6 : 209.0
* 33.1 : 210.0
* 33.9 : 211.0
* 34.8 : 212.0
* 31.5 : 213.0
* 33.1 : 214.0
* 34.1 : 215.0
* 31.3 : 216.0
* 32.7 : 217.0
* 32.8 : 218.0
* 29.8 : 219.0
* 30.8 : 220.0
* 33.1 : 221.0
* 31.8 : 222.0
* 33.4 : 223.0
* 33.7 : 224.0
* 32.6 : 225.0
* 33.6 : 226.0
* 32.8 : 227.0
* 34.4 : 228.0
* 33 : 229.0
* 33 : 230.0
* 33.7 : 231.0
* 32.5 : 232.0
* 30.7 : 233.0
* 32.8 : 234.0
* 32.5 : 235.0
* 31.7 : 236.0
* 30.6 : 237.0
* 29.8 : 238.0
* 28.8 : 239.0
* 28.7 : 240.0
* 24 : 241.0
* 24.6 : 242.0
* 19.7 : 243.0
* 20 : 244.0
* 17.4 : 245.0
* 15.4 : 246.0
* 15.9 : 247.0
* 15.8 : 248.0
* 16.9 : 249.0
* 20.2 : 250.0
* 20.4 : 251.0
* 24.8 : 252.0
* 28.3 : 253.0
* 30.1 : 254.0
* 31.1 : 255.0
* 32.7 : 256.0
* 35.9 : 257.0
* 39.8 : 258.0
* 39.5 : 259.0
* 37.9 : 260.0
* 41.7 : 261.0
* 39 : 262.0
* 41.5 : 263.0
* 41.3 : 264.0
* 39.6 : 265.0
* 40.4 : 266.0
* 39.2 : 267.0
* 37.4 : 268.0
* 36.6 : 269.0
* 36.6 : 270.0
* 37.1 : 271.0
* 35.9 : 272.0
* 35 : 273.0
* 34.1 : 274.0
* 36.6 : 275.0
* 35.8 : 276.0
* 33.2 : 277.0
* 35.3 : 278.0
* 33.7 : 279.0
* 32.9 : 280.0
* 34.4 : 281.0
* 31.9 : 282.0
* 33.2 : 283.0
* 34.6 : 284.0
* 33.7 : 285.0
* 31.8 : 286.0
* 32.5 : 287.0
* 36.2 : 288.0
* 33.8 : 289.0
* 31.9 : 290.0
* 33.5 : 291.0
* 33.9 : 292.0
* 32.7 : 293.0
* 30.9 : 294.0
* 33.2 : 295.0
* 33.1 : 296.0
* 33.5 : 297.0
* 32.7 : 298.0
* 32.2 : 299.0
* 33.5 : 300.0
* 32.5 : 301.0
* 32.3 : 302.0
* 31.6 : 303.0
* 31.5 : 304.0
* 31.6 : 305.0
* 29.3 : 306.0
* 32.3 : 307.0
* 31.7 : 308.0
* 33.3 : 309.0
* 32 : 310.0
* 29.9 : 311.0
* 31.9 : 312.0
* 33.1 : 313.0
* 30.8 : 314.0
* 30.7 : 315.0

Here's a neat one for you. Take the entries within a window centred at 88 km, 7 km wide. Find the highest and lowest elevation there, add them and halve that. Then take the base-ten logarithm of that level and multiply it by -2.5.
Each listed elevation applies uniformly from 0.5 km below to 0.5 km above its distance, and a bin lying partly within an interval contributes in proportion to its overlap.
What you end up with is -3.42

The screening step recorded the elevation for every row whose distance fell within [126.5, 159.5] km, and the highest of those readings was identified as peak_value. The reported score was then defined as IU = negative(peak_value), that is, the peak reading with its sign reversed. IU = -35.1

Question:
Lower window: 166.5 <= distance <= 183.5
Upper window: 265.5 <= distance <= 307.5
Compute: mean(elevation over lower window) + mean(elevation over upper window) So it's 68.0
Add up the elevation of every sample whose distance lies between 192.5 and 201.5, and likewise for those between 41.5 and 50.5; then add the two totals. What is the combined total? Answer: 622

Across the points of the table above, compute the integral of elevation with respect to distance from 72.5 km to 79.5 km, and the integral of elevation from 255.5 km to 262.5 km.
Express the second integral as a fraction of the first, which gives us 2.66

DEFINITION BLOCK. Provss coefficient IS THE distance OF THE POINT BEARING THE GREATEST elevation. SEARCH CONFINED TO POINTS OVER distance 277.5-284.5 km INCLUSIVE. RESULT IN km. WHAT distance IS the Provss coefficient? 278.0 km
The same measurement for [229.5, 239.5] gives 231.0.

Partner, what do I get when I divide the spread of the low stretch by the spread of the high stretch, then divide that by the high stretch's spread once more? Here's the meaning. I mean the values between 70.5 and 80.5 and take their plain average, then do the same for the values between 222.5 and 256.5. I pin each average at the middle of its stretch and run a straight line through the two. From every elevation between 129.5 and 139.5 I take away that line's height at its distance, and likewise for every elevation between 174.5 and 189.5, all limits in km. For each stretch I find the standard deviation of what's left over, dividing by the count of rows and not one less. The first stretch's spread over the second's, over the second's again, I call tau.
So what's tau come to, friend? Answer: 1.2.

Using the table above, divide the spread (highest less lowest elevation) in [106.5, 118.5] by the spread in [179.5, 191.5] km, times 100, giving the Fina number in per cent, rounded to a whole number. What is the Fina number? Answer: 110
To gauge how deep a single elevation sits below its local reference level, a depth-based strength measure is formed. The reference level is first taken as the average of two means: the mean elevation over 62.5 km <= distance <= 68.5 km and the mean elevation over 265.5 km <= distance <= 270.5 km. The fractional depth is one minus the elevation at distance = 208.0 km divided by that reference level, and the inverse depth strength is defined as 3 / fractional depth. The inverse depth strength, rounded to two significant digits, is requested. -51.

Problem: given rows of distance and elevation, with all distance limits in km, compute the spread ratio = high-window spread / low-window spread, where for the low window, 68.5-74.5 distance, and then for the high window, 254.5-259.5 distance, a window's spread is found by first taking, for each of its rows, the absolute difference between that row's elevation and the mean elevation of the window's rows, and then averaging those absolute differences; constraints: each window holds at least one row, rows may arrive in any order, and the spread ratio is 1.7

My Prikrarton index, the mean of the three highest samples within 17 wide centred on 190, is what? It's 39.7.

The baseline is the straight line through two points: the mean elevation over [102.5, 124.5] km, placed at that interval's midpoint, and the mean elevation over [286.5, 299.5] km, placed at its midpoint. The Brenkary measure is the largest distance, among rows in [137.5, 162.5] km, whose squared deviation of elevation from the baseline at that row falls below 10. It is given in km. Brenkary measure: 162.0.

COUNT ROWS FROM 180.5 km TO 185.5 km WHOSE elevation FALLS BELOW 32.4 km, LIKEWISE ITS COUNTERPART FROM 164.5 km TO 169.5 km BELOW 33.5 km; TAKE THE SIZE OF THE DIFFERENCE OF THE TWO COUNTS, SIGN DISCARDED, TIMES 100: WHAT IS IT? 100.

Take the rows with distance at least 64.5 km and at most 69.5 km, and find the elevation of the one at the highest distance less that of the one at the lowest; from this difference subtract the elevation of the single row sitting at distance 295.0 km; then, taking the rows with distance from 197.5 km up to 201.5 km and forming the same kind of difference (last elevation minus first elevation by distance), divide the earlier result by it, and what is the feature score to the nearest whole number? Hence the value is -18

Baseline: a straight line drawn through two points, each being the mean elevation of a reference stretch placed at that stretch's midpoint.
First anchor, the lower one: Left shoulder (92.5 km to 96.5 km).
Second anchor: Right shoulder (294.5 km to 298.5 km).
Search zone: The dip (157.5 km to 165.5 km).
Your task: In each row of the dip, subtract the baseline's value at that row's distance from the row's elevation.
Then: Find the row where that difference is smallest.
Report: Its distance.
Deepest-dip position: 162.0 km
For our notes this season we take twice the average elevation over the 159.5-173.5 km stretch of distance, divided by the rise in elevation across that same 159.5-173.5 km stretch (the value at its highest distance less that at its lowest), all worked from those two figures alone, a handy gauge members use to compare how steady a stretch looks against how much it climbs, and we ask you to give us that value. 134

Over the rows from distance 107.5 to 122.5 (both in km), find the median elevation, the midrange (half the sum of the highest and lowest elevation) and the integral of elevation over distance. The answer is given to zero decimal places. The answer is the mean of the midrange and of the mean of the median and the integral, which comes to 150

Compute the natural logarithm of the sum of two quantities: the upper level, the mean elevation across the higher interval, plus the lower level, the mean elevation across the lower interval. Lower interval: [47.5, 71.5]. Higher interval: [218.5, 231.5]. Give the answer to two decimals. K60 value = 4.12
